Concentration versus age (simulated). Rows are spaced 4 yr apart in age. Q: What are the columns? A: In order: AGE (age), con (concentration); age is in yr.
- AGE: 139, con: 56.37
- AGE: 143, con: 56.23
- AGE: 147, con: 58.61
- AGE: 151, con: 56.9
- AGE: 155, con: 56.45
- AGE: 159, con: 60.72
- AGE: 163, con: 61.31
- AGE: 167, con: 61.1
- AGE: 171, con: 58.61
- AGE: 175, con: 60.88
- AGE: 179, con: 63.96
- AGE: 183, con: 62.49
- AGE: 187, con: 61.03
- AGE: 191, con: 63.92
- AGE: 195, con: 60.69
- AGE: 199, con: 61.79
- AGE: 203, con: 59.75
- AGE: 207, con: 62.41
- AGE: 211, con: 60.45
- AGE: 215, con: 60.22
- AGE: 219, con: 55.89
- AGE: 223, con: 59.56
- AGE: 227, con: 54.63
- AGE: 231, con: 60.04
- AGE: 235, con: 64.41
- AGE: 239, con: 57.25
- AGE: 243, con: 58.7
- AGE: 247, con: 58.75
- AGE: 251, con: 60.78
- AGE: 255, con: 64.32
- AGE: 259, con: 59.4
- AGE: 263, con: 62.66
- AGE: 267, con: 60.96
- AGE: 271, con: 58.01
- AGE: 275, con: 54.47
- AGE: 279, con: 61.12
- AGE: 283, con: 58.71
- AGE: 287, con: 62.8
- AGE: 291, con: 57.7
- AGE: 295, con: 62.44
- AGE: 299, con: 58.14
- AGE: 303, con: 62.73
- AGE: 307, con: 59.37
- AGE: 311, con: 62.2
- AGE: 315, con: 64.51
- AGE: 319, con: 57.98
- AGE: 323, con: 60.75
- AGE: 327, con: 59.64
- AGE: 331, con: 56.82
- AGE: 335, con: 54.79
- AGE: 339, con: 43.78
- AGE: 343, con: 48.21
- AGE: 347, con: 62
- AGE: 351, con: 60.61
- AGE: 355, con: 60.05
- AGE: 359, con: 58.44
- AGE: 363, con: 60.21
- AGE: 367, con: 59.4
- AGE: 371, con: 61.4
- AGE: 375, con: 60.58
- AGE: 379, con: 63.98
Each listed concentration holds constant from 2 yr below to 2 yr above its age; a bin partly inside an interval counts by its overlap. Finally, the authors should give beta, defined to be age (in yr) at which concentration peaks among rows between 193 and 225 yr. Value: 207 yr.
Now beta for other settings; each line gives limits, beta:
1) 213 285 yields 235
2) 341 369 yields 347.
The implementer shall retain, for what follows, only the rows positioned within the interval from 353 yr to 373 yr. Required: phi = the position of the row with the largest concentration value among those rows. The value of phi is 371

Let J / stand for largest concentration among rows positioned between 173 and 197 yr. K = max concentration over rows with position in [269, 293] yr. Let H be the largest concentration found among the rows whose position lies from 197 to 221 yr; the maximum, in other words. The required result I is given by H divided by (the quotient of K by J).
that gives 64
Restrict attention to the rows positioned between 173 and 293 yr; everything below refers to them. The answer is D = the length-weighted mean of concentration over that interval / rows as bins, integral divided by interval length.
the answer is 60.3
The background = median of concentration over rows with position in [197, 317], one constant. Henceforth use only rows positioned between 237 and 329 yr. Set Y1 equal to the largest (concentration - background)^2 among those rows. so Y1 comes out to 32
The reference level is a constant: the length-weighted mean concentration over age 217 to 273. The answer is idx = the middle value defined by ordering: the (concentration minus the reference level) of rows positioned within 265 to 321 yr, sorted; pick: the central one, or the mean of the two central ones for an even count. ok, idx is 0.5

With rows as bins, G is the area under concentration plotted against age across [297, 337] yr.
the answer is 2388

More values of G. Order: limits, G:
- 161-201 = 2463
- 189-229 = 2397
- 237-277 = 2381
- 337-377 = 2299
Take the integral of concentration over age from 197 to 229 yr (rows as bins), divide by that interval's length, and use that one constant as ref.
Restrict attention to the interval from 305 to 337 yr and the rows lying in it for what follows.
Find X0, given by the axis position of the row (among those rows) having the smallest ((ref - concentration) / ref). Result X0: 315 yr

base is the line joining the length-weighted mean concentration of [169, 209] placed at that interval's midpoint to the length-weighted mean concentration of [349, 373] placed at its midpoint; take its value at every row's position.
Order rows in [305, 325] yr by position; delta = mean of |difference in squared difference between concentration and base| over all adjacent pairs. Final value 8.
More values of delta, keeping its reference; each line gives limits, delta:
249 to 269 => 6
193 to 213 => 1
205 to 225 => 14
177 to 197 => 4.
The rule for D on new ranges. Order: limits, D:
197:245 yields 59.6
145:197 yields 60.5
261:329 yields 60.2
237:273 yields 60.1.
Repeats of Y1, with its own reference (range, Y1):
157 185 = 15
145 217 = 15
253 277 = 32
